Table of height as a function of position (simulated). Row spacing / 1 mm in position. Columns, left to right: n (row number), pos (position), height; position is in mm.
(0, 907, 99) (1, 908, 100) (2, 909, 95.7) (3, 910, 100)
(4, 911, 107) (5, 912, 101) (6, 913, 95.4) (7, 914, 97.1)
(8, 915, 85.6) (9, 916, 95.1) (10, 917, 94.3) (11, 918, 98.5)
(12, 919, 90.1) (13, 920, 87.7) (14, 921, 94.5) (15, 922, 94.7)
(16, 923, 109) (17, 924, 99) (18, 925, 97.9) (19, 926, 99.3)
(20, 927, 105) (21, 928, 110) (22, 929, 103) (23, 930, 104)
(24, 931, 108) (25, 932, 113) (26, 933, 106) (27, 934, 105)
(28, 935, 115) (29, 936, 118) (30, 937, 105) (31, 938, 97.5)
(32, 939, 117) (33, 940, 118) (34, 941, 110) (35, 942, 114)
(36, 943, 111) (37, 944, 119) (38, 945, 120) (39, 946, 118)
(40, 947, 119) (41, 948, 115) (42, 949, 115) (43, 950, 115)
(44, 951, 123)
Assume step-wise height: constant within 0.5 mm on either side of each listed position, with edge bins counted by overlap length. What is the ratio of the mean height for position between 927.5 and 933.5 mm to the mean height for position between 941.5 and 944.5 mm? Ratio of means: 0.94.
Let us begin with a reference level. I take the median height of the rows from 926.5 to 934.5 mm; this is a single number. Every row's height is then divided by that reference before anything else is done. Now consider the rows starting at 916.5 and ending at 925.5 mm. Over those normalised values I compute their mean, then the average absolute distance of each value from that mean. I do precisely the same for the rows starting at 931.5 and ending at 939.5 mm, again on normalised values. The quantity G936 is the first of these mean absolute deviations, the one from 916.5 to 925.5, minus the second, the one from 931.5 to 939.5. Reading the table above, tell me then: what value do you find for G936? -0.017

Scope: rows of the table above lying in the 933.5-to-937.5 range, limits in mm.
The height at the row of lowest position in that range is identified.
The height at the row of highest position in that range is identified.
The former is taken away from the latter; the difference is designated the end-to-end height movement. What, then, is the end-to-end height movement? 0.0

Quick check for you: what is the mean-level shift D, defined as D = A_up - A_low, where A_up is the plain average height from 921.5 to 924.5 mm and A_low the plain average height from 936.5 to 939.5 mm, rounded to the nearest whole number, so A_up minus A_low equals -6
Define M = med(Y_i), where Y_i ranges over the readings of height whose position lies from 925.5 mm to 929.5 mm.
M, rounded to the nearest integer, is 104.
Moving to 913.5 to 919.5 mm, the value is 95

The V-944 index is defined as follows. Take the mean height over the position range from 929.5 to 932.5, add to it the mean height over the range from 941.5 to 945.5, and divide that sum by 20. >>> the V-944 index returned 11.2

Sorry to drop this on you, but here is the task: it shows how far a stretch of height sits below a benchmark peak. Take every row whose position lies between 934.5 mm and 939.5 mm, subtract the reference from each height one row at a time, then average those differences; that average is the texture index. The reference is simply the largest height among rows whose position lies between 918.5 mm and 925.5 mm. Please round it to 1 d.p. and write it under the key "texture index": 1.5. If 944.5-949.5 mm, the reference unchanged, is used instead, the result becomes 8.4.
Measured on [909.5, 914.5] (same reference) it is -8.9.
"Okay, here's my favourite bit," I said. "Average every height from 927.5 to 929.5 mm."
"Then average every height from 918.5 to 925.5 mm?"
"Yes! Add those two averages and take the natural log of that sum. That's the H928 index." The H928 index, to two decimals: 5.31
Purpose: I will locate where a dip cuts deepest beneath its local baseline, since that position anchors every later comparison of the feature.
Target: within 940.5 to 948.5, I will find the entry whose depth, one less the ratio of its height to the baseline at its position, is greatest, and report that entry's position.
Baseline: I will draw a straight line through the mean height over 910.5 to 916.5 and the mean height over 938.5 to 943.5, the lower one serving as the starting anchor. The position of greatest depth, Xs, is 943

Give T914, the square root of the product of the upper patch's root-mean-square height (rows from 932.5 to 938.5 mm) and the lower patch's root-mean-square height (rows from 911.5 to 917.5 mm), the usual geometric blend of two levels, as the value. 101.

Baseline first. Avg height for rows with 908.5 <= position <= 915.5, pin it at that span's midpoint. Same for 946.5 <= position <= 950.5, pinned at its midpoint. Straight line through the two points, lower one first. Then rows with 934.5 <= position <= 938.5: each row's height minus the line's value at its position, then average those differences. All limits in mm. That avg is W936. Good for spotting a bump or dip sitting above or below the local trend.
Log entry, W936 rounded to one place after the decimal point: -1.0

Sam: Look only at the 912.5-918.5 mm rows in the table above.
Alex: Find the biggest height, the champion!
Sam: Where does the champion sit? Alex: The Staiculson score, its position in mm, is 918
